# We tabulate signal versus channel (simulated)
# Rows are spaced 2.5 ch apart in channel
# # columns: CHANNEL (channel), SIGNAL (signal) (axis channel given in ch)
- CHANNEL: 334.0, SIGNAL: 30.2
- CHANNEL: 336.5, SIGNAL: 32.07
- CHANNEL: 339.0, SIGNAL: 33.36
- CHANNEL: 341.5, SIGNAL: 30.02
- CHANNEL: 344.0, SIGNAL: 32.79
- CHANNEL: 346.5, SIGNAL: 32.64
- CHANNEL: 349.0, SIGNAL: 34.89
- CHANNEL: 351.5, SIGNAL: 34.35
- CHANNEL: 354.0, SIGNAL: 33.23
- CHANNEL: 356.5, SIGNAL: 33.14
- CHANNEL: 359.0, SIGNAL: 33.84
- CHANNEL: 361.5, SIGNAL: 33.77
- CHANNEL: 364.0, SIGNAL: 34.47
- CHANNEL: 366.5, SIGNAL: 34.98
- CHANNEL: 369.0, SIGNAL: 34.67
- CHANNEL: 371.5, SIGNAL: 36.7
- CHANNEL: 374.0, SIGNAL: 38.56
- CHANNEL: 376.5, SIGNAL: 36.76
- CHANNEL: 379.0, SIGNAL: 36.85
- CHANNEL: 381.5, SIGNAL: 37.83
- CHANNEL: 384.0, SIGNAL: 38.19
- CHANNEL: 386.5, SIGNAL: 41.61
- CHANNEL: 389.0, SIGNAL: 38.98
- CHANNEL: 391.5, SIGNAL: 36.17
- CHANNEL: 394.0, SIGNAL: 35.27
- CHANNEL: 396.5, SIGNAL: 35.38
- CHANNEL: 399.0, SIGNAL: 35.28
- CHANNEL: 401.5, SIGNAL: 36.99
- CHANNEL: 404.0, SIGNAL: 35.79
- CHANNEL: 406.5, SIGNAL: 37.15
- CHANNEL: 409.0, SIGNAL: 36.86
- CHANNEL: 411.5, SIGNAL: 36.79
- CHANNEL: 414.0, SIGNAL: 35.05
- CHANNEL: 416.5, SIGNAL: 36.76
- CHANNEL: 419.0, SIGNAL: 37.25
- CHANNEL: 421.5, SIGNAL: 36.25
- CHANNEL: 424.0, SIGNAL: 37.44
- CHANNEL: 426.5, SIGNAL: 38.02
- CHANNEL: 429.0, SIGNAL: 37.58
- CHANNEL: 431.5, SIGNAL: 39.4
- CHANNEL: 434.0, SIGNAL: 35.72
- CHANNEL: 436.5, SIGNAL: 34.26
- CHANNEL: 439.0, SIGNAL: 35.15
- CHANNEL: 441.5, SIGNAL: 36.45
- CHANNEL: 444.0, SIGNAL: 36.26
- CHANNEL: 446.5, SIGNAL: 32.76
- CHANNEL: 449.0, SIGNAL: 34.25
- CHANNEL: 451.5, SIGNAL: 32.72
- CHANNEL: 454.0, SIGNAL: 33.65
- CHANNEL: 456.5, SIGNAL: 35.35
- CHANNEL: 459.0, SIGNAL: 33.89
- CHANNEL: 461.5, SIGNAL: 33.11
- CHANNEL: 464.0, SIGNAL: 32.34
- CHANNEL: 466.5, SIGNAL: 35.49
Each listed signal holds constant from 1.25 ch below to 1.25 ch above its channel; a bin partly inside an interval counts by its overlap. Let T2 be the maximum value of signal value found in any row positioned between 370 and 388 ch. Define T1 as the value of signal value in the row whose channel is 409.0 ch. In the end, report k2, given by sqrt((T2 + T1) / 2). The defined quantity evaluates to 6.26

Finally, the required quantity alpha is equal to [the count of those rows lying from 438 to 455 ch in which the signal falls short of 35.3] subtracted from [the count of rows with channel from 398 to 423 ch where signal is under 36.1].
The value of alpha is -2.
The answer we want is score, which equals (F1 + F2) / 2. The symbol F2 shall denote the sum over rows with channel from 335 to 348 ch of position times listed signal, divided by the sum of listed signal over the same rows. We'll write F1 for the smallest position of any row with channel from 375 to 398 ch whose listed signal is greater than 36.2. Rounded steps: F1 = 376.5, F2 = 341.5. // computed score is 359.0 ch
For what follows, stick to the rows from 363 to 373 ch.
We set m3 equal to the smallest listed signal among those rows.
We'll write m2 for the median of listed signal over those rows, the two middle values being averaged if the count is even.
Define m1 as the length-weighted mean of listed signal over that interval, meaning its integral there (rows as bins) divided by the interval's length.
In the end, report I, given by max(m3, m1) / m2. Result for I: 1.014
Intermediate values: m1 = 35.3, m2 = 34.8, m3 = 34.47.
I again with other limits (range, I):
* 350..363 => 0.998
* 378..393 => 1.006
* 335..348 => 0.986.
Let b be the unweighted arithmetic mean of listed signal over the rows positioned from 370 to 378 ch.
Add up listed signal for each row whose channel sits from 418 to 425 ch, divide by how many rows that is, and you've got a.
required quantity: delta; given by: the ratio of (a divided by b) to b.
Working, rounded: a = 37.0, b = 37.3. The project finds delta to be 0.027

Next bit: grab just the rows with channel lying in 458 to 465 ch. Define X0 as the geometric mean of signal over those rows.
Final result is 33.1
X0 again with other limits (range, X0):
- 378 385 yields 37.6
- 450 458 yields 33.9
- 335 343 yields 31.8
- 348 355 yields 34.1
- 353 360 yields 33.4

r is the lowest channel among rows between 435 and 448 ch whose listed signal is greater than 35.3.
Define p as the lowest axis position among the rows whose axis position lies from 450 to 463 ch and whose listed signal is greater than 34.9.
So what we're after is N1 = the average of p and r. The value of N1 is 449.0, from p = 456.5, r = 441.5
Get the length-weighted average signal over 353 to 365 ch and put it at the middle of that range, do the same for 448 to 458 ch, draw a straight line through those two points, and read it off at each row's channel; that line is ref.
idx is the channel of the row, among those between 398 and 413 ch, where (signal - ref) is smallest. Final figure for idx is 399.0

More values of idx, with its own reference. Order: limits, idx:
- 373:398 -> 394.0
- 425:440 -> 436.5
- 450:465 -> 464.0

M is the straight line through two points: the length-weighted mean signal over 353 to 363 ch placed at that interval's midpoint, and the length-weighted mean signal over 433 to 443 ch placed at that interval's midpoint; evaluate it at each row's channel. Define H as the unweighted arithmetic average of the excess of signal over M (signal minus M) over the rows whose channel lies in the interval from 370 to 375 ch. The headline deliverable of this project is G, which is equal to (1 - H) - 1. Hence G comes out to -3.8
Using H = 3.8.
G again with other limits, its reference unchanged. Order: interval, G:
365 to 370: -1.1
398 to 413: -1.8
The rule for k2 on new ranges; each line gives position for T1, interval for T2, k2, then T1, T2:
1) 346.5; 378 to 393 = 6.09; 32.64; 41.61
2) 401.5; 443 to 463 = 6.05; 36.99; 36.26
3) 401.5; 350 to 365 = 5.98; 36.99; 34.47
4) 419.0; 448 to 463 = 6.02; 37.25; 35.35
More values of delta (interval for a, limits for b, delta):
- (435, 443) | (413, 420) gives 0.027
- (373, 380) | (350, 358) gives 0.033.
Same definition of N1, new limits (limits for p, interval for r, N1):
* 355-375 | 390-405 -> 379.0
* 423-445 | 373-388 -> 399.0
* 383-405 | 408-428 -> 396.5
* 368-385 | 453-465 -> 414.0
